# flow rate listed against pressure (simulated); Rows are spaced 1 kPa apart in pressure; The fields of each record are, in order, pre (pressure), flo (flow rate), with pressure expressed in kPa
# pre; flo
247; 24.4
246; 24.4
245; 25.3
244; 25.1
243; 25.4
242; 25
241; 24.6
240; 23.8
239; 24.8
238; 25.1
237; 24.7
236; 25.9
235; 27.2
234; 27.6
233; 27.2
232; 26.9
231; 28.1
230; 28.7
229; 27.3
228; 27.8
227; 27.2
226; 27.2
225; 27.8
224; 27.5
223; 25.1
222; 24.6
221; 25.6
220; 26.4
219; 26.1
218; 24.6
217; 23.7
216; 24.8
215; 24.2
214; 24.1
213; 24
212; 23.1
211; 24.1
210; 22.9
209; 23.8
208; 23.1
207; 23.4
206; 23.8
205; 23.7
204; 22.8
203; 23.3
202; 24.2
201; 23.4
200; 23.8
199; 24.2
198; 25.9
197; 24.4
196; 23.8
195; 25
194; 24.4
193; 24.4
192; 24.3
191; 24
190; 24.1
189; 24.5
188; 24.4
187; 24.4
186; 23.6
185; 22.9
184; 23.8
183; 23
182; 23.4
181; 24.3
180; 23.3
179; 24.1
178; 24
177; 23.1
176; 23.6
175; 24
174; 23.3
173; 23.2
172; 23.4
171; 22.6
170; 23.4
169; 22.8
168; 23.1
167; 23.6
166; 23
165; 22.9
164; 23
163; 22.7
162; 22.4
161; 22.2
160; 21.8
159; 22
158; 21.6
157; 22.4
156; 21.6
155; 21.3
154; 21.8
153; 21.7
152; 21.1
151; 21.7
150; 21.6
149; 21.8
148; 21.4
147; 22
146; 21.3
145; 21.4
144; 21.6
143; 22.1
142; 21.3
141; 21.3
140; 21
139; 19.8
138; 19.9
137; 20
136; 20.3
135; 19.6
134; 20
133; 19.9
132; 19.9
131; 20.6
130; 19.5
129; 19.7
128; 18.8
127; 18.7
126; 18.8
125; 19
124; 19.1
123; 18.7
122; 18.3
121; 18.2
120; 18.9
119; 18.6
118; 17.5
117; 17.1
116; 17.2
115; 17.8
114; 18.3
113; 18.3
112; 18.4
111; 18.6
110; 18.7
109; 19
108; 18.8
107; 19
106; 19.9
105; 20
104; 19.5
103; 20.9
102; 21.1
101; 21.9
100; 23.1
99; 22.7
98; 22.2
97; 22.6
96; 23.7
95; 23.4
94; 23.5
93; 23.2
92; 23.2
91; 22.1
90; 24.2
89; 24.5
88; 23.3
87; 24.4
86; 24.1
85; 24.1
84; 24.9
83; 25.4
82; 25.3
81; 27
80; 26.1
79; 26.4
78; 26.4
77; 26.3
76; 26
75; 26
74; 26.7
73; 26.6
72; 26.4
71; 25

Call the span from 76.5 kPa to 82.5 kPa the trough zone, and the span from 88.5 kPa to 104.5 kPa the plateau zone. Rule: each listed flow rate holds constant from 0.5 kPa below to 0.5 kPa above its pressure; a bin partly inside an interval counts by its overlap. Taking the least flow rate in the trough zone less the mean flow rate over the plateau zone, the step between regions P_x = 2.7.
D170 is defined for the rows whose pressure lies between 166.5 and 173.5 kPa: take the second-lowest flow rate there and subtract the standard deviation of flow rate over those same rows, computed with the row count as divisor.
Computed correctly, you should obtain 22.5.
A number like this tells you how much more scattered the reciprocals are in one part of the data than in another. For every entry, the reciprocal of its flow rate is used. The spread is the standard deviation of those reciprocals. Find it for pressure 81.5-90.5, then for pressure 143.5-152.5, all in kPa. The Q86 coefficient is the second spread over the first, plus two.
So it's 2.54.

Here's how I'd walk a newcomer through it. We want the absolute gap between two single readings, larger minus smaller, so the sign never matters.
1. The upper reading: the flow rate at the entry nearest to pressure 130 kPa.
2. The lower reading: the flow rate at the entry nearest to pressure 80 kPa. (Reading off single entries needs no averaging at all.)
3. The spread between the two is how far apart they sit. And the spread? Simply 6.6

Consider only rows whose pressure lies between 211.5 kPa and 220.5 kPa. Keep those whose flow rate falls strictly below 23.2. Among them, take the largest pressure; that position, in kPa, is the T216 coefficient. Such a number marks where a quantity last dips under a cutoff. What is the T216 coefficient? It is 212 kPa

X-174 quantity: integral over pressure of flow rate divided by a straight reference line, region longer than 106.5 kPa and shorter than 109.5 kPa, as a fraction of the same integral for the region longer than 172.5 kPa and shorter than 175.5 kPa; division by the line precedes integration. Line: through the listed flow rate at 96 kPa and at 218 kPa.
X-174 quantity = 0.82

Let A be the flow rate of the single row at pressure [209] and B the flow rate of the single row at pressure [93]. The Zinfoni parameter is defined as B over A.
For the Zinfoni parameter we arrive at 0.97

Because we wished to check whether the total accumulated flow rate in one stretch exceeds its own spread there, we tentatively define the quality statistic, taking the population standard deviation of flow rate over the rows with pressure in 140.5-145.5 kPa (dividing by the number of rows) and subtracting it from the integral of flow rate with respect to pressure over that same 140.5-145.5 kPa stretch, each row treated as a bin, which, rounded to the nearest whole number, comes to 107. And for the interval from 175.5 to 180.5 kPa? 118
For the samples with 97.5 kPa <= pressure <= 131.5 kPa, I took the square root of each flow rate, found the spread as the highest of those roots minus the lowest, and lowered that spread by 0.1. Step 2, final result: 0.57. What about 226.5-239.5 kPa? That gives 0.29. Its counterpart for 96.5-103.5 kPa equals 0.13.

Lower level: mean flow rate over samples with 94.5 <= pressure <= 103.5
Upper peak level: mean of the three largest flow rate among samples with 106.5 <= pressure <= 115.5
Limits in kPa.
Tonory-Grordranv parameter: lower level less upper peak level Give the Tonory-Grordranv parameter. 3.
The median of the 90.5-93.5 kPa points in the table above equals 23.2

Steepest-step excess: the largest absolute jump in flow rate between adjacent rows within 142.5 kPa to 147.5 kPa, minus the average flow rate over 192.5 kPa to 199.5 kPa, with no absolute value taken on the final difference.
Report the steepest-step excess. -24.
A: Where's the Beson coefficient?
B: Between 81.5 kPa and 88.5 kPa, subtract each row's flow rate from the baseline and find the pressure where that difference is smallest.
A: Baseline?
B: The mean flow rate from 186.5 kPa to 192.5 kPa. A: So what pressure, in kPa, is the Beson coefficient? 83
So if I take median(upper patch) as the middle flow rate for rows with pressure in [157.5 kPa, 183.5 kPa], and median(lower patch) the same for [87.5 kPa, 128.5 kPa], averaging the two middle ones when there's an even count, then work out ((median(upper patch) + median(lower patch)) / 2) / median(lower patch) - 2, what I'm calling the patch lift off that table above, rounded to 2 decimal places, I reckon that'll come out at -0.89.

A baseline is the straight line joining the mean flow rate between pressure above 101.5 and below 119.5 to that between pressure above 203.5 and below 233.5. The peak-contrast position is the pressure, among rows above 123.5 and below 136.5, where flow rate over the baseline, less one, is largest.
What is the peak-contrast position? 131 kPa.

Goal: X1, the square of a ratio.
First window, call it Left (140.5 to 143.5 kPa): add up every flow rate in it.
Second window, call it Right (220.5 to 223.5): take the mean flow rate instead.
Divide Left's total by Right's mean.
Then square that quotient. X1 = 6.6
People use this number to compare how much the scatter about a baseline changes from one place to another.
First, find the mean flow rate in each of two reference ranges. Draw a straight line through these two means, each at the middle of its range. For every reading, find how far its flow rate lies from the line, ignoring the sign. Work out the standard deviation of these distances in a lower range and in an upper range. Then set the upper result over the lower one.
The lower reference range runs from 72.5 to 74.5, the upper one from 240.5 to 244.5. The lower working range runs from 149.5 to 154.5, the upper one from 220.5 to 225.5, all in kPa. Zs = 4.13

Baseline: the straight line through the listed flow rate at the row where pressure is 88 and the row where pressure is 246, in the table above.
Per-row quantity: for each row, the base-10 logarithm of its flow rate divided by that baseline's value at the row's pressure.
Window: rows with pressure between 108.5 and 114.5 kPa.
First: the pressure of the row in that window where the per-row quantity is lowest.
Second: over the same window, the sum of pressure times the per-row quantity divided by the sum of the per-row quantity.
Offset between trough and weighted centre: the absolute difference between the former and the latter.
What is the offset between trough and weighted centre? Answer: 2.4 kPa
